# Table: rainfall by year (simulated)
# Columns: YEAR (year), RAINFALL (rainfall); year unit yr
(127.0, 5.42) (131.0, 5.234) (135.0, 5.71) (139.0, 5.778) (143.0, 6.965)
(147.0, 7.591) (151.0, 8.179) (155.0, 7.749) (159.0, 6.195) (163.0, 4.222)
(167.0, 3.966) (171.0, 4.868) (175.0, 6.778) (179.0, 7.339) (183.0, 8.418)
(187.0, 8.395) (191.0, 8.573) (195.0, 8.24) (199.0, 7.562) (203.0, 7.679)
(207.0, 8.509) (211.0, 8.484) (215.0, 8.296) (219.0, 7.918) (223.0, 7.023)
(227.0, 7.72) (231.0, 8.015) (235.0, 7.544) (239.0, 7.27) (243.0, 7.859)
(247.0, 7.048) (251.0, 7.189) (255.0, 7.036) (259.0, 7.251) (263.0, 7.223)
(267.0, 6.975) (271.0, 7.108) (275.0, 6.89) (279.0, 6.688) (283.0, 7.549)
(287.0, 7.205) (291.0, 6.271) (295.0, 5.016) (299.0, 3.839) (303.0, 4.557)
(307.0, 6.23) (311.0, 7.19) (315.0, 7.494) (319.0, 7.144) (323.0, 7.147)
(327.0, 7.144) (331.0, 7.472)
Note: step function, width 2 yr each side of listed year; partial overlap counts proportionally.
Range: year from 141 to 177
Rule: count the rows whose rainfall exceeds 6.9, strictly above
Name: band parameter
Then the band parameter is 4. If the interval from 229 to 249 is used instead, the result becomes 5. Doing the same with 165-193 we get 4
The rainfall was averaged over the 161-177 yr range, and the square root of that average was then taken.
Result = 2.2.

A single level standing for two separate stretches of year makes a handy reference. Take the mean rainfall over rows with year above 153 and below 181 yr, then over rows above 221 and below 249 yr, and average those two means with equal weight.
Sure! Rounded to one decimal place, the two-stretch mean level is 6.7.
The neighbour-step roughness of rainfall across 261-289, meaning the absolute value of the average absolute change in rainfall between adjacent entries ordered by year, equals 0.33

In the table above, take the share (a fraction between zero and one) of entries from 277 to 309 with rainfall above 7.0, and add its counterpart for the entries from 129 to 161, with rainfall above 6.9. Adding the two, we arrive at 0.75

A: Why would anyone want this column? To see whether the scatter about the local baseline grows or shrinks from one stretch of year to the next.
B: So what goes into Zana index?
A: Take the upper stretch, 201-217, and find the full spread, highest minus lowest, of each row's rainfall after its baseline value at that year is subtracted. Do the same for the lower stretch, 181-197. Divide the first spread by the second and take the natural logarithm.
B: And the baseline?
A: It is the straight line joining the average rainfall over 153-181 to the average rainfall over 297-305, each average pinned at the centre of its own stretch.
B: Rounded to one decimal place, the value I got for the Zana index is 1.2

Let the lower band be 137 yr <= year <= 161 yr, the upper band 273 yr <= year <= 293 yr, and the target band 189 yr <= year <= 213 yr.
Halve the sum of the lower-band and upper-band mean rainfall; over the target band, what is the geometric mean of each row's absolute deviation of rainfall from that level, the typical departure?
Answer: 1.09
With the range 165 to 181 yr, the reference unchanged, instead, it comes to 0.83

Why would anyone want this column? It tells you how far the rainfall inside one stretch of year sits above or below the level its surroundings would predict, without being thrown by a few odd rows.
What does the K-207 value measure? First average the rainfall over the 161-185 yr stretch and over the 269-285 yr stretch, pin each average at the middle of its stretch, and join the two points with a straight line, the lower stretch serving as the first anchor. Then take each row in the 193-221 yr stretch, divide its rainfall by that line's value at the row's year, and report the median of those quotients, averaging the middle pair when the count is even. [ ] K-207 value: 1.30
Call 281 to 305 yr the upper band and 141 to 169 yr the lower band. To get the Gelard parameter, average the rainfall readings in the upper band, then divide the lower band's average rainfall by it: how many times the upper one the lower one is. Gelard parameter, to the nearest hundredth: 1.12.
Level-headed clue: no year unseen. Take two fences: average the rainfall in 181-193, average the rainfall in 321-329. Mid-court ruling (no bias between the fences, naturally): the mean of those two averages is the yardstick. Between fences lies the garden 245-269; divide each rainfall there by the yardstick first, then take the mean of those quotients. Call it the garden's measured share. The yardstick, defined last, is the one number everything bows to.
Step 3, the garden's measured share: 0.91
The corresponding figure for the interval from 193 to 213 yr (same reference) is 1.04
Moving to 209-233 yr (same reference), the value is 1.01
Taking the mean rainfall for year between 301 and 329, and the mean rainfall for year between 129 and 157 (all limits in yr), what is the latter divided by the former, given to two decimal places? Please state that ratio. 1.01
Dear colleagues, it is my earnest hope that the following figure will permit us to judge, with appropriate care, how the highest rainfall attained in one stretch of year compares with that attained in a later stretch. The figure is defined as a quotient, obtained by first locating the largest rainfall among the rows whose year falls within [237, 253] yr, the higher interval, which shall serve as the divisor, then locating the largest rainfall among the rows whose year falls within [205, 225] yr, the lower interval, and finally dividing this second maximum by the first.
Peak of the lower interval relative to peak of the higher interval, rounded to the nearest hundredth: 1.08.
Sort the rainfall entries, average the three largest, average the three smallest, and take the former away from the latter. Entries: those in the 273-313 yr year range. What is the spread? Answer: -2.8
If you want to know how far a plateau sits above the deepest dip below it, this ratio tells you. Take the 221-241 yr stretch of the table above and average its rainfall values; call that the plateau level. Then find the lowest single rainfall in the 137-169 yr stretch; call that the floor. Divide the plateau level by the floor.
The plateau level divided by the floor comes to 1.9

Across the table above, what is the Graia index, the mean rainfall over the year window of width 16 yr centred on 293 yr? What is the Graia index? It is 5.6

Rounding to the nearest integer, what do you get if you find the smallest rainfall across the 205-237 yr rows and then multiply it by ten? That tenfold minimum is 70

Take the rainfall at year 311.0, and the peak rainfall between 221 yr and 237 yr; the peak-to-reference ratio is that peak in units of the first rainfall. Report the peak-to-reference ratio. 1.11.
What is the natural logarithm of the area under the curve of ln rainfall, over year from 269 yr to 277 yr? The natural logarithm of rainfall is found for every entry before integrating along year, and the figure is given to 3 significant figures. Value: 2.75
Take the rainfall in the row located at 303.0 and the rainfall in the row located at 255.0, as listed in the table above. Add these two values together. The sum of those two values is 11.6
